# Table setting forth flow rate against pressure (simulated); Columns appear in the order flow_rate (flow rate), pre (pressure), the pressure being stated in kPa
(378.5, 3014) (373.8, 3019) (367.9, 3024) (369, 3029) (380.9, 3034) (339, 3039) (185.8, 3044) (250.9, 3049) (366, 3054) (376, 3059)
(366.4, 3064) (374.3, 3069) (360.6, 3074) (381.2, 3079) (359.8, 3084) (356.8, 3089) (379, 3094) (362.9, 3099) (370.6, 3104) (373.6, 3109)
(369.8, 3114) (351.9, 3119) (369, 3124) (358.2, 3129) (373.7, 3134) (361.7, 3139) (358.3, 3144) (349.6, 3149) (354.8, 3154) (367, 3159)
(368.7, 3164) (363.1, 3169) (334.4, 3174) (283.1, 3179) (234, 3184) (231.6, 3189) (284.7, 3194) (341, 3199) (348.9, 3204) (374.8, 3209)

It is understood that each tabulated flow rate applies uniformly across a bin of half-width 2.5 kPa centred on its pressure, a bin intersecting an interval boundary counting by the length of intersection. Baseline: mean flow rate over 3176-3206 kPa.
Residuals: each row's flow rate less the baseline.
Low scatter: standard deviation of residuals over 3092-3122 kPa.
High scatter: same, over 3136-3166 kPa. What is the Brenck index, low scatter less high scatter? 2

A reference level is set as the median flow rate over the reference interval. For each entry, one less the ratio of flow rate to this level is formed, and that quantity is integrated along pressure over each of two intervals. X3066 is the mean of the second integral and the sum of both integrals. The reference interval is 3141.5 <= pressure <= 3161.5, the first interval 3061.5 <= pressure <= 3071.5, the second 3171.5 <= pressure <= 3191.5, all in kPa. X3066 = 4.6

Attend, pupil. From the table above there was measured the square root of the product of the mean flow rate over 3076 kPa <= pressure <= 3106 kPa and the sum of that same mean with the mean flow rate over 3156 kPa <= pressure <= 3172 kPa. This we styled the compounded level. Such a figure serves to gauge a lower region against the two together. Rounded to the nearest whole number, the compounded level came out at 520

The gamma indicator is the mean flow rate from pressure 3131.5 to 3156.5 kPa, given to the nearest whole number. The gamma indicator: 360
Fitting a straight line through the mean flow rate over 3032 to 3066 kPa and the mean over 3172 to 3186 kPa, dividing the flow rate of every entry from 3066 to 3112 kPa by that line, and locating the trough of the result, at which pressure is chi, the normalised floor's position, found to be 3074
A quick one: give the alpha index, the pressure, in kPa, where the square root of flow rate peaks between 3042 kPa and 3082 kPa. 3079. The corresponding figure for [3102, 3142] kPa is 3134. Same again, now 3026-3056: 3034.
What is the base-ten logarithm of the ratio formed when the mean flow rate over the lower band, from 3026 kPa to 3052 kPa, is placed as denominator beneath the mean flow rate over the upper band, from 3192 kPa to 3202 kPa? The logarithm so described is 0.01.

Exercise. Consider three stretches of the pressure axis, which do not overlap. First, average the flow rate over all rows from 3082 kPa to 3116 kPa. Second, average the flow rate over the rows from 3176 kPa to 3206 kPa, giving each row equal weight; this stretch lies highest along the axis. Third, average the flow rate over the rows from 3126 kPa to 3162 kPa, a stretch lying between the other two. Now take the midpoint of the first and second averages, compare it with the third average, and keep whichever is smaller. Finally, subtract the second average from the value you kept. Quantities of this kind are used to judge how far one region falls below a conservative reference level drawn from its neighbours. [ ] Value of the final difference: 40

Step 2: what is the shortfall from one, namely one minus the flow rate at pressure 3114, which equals -369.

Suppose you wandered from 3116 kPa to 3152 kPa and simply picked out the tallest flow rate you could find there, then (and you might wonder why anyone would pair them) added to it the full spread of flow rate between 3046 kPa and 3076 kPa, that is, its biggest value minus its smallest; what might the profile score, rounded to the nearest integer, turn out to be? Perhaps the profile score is 499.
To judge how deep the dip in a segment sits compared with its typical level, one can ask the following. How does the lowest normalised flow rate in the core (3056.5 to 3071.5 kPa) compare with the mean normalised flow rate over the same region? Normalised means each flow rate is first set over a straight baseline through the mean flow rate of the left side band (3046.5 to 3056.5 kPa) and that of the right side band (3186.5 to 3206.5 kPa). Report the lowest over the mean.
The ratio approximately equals 0.984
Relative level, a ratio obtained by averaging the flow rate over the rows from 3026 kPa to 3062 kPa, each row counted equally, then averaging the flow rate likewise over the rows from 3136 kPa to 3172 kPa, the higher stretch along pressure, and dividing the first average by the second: 0.90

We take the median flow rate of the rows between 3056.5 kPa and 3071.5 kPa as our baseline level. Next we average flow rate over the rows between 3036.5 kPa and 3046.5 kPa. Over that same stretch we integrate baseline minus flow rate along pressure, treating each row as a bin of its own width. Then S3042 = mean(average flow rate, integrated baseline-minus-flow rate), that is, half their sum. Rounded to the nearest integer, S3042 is 691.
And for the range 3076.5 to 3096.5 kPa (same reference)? 236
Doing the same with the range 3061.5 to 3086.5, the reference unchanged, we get 257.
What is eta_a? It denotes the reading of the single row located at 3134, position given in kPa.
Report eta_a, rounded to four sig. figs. 373.7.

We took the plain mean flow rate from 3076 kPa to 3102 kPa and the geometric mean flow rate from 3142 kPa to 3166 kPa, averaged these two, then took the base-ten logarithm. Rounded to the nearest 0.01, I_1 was 2.56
